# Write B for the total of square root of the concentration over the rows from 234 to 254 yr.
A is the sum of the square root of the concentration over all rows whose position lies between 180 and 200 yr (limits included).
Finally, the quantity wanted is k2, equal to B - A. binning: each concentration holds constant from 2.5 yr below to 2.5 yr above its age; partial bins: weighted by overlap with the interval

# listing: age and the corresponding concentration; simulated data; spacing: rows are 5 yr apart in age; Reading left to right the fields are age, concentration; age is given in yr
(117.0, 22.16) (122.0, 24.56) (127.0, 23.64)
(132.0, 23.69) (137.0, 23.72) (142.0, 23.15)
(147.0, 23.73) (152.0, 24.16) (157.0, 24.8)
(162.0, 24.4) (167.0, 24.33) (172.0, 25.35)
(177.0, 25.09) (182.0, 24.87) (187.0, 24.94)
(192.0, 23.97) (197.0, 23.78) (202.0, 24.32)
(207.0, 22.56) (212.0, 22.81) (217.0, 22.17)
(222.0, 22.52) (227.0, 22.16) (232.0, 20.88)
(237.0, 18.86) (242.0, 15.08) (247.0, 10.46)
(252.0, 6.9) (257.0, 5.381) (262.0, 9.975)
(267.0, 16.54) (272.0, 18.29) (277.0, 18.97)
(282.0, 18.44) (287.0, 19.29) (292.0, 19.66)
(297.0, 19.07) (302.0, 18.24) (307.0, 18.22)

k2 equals -5.7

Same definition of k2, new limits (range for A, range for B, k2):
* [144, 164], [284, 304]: -2.2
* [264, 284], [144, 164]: 2.7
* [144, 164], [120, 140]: -0.2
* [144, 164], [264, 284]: -2.7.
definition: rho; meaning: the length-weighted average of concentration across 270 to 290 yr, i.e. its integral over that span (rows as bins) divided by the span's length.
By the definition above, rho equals 18.8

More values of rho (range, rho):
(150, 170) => 24.5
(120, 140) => 23.9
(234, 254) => 13.2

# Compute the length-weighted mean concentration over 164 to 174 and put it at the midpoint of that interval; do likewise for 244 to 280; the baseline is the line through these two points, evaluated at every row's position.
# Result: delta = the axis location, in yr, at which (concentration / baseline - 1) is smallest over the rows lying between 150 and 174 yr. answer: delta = 152.0 yr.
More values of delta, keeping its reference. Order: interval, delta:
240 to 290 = 257.0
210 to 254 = 252.0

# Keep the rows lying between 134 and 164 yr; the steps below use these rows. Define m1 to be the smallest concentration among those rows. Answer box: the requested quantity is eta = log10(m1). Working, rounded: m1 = 23.15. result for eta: 1.36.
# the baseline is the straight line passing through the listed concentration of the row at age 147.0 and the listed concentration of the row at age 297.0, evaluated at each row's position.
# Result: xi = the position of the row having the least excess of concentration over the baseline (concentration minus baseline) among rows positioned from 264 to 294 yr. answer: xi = 267.0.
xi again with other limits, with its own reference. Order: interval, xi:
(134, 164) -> 142.0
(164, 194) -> 167.0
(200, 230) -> 217.0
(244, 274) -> 257.0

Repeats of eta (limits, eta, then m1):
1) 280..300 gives 1.27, 18.44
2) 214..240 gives 1.28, 18.86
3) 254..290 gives 0.73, 5.381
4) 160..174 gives 1.39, 24.33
